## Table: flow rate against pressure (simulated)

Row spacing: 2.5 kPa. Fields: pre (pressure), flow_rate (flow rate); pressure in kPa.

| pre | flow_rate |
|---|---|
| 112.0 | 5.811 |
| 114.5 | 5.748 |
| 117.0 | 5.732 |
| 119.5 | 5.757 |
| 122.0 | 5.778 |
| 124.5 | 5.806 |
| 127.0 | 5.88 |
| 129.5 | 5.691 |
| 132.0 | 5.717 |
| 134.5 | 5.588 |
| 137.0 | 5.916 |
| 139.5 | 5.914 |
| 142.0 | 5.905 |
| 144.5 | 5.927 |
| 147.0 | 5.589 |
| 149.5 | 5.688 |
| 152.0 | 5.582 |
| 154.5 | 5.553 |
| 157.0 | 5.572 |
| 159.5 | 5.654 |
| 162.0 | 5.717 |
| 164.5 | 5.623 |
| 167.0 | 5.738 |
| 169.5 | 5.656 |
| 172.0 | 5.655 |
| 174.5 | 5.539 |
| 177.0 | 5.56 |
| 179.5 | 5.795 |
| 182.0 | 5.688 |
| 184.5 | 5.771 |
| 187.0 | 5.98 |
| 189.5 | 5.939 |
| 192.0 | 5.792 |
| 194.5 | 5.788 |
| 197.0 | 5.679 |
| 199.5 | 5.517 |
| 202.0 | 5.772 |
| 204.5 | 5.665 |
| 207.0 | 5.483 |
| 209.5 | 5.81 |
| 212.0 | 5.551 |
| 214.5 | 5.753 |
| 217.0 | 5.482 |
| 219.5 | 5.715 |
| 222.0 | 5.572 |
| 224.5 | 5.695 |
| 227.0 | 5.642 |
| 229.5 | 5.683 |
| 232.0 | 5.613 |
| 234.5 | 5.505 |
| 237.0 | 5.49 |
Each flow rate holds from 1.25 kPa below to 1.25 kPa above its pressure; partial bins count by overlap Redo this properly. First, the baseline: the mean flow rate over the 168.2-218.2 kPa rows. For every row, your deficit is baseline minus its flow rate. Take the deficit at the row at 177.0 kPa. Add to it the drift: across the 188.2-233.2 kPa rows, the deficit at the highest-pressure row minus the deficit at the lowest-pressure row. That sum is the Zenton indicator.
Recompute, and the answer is 0.5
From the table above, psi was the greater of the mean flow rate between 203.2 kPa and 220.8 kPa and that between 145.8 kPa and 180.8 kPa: 5.64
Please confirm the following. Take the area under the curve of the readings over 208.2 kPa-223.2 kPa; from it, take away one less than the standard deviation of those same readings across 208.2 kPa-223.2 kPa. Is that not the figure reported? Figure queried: 85.6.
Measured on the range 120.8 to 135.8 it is 87.1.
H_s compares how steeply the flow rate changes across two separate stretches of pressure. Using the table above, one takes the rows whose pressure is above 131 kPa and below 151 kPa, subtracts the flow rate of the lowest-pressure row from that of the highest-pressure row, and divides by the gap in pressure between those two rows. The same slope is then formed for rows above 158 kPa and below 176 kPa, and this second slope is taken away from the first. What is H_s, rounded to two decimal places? 0.01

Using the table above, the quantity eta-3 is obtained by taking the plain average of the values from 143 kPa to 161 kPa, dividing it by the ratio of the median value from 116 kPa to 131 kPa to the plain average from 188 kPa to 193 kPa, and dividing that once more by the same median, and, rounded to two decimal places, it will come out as 1.00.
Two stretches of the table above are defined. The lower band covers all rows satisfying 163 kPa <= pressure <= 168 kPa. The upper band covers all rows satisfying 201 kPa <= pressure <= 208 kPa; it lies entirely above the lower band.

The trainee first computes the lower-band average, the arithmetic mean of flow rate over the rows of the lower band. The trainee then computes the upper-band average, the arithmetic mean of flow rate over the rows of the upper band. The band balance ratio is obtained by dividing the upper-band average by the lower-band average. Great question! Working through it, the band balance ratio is 0.99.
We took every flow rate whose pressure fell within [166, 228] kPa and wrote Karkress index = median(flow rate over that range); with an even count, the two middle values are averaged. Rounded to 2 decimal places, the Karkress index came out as 5.69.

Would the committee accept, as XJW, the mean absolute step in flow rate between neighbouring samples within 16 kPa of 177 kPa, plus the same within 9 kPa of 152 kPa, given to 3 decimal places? 0.216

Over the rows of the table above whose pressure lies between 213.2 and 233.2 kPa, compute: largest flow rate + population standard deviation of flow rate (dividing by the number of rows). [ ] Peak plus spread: 5.83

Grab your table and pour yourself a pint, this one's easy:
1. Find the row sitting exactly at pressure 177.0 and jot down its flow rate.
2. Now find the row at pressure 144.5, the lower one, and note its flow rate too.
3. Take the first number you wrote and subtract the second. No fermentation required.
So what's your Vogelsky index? -0.4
